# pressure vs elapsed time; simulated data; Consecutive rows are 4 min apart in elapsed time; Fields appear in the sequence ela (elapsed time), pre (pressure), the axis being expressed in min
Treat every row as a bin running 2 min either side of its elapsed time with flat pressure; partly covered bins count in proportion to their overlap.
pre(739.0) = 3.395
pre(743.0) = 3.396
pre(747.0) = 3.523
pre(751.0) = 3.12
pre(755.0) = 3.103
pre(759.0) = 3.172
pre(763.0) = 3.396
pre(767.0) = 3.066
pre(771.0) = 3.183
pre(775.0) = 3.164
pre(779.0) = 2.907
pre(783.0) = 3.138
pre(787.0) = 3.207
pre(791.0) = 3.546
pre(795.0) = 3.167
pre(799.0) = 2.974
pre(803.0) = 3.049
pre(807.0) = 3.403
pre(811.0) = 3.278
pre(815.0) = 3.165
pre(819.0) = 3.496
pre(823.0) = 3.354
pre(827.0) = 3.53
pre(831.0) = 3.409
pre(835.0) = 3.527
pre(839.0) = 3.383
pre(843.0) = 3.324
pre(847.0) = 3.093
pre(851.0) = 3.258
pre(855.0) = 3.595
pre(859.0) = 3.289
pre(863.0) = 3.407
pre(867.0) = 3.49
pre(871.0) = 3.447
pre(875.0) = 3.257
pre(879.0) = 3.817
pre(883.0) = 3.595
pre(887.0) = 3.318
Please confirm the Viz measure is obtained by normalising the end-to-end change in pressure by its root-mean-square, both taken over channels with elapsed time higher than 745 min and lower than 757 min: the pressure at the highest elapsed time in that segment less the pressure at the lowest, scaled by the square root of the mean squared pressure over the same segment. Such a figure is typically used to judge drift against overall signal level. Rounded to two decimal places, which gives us -0.13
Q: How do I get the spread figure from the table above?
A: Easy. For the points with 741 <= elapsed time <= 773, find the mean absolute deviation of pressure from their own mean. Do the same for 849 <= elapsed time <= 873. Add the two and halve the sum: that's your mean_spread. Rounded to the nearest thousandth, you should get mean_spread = 0.121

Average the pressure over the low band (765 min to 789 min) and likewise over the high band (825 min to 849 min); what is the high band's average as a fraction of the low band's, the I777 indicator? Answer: 1.09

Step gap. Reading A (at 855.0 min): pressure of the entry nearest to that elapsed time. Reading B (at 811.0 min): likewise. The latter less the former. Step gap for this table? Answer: -0.32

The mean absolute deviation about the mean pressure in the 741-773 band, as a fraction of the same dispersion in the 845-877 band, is 1.11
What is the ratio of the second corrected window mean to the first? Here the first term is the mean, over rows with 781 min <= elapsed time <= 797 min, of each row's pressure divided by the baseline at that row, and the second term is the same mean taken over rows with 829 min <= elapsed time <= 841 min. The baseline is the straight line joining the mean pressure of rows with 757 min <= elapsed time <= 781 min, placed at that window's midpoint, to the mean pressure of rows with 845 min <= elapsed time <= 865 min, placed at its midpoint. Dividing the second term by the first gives 1.02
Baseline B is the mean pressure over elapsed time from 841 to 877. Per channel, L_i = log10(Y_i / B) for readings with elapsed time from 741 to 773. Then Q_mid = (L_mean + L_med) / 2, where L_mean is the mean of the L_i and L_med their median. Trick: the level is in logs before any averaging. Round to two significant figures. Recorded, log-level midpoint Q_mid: -0.019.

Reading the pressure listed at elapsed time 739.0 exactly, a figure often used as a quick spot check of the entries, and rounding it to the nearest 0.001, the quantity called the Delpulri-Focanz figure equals 3.395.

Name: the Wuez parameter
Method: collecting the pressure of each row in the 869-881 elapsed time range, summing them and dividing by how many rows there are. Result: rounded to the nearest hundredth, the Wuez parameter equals 3.51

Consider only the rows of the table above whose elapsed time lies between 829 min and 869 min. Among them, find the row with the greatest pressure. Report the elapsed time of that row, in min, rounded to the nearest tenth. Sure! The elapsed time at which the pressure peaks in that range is 855.0 min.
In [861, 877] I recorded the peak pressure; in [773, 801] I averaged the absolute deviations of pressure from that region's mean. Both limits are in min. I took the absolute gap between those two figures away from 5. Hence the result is 1.64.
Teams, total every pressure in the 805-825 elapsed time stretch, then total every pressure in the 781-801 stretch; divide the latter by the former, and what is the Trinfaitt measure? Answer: 0.96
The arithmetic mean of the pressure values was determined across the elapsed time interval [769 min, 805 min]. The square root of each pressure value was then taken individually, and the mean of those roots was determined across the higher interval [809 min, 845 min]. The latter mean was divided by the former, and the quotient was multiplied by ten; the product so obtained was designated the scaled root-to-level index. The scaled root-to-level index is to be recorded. 5.84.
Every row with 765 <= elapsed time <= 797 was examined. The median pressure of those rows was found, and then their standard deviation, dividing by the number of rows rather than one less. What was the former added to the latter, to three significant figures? 3.33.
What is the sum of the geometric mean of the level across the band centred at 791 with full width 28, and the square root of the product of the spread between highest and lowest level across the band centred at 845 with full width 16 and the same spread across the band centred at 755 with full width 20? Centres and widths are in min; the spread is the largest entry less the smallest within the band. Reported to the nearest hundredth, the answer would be 3.48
